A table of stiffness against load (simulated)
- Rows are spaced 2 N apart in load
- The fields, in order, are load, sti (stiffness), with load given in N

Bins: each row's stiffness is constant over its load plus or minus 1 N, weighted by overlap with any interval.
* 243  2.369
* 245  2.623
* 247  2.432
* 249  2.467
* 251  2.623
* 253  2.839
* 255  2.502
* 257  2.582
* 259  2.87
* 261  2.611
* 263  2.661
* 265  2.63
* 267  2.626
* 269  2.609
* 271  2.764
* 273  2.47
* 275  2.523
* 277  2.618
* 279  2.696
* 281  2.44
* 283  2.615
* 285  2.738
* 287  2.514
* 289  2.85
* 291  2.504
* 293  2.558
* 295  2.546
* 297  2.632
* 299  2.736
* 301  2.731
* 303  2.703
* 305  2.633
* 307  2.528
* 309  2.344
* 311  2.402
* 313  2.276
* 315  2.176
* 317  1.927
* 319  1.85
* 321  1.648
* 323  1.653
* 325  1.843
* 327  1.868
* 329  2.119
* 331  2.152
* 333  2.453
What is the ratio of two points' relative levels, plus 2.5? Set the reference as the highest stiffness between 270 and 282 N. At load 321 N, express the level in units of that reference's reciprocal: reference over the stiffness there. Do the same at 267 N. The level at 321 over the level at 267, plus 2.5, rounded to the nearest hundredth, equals 4.09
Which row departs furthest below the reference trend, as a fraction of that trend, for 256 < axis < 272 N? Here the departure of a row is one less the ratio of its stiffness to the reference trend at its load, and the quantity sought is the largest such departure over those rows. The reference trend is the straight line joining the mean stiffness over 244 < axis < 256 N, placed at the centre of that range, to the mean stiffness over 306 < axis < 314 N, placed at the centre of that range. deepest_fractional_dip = -0.01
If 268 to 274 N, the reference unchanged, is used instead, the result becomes 0.01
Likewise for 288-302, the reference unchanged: -0.02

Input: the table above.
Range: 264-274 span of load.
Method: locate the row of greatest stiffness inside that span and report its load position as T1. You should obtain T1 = 271 N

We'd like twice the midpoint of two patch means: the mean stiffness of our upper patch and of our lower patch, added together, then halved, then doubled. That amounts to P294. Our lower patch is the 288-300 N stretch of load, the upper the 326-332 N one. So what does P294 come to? 4.68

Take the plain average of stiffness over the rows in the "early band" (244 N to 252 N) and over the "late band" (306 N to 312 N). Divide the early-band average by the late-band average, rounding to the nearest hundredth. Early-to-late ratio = 1.05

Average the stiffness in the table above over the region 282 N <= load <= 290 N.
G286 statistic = 2.68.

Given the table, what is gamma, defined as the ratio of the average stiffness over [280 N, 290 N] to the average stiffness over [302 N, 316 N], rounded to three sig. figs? 1.08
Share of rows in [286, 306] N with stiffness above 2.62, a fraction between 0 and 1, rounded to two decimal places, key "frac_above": 0.60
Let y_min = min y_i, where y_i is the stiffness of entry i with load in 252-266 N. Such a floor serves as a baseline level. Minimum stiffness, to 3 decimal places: 2.502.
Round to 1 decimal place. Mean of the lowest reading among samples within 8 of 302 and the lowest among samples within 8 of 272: 2.4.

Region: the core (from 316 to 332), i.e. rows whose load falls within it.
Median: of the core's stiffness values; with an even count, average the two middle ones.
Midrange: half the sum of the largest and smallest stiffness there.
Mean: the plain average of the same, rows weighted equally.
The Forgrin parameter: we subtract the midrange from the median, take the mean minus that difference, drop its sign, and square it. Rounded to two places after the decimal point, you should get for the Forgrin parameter 3.70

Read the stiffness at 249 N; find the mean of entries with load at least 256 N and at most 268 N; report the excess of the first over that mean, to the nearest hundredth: -0.20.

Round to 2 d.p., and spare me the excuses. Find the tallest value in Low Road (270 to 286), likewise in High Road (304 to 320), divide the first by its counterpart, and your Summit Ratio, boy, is 1.05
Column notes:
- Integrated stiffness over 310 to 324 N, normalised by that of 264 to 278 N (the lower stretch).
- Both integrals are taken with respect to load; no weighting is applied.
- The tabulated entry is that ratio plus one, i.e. 1.76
